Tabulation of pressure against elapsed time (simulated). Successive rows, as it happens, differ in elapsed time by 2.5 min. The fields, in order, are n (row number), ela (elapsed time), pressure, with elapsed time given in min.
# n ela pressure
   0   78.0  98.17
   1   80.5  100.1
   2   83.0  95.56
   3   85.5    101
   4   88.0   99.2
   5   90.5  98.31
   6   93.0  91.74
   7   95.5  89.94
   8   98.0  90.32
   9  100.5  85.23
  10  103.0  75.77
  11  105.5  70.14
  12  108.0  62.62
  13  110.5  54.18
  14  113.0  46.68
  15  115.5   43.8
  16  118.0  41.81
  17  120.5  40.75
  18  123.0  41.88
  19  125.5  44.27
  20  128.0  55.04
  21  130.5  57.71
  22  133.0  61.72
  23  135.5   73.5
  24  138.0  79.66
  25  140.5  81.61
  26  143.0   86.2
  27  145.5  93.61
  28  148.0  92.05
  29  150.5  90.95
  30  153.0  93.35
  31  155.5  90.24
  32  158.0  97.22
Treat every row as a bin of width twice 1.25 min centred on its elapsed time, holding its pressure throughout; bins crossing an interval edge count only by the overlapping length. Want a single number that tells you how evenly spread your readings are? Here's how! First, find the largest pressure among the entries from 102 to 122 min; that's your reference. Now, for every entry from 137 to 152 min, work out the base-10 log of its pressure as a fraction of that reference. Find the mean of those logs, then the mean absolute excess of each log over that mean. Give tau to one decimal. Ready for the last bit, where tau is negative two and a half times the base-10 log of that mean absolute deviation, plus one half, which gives 4.5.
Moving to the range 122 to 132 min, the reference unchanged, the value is 3.6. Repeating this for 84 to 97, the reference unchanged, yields 4.8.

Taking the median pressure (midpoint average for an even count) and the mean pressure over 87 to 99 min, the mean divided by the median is 1.02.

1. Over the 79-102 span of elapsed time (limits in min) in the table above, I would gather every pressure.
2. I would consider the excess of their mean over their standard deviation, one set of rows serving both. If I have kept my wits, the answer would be 89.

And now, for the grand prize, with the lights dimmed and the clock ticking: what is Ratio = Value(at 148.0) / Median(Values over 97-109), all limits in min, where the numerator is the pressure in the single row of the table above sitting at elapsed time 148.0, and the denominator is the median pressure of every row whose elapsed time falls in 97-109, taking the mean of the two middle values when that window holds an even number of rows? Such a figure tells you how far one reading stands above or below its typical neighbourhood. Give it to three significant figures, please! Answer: 1.21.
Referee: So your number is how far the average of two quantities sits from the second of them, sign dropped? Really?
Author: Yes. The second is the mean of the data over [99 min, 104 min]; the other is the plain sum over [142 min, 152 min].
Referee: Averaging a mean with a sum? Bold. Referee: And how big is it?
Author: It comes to 141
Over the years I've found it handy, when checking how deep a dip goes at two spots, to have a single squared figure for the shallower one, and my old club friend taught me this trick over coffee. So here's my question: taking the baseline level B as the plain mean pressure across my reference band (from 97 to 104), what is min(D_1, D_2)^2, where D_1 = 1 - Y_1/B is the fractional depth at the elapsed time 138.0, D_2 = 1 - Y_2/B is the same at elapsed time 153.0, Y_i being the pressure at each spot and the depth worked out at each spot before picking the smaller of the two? 0.013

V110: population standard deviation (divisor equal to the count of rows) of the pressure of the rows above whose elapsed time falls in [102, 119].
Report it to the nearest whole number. 12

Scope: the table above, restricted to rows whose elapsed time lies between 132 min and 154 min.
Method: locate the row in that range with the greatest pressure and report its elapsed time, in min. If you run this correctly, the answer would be 145.5 min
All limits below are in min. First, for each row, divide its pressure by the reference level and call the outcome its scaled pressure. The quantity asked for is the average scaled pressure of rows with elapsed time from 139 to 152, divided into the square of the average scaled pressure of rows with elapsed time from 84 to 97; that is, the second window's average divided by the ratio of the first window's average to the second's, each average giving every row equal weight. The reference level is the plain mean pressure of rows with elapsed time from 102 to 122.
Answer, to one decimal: 1.9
